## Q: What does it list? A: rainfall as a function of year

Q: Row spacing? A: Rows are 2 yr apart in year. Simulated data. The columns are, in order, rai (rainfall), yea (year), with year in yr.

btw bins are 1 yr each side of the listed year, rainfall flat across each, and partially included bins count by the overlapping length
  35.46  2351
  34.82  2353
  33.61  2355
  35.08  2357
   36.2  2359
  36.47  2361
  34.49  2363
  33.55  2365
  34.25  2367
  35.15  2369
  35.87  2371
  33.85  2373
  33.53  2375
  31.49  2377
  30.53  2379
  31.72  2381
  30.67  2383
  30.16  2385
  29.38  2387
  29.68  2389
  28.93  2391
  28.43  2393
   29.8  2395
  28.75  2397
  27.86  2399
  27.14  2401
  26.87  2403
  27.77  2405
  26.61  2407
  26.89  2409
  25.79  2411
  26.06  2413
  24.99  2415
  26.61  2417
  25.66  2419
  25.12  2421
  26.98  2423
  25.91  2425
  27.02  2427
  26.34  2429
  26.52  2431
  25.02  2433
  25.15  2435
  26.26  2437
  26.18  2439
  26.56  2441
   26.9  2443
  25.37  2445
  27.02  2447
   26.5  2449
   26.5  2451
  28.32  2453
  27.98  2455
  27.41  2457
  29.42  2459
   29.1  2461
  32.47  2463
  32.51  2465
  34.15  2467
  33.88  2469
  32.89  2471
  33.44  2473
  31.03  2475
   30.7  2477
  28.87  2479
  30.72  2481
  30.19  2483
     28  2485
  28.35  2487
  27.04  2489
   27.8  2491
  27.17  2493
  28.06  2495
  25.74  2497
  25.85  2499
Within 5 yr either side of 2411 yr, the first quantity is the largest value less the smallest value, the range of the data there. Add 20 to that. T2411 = 21.9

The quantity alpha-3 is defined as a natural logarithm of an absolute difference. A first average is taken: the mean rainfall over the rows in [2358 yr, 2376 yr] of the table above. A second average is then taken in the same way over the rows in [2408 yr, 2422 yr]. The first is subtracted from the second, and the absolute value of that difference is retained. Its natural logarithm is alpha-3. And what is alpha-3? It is 2.2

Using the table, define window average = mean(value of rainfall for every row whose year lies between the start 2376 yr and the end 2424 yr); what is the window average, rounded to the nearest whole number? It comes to 28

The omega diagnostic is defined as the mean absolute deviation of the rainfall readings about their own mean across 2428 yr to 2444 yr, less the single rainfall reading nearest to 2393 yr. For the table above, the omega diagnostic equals -28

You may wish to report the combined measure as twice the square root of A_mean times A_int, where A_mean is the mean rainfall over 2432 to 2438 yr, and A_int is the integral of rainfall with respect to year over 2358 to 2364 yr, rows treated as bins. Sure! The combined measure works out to 148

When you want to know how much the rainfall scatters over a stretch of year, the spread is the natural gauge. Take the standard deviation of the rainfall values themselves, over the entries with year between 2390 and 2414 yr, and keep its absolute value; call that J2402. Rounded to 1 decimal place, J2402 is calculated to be 1.2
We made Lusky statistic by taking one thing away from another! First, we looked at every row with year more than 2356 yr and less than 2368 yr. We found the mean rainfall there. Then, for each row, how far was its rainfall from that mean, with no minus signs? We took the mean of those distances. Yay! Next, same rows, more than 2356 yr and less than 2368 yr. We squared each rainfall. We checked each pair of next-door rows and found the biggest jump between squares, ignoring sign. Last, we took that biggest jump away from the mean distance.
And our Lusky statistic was -140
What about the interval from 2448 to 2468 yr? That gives -205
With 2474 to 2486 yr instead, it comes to -126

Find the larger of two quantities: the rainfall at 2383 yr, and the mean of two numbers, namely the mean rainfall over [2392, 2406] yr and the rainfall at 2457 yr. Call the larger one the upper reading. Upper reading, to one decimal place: 30.7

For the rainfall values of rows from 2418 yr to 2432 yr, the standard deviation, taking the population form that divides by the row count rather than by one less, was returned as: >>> 0.65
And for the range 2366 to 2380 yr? 1.77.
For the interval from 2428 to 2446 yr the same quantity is 0.64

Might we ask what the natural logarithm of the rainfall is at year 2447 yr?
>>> 3.30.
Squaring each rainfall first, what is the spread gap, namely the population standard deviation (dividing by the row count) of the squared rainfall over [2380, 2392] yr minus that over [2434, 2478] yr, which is -120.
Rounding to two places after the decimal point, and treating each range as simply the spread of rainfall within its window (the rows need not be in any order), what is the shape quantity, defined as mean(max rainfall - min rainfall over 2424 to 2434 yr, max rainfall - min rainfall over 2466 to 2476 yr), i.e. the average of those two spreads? 2.56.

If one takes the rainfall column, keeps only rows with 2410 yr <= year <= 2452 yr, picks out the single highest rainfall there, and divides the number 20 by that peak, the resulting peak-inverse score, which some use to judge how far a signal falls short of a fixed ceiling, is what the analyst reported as 0.74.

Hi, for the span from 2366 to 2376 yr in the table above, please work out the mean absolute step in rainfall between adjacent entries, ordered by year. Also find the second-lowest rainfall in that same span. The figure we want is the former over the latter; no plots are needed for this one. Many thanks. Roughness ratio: 0.029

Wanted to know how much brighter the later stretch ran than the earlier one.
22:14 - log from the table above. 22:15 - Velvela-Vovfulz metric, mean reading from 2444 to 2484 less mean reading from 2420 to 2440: 4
